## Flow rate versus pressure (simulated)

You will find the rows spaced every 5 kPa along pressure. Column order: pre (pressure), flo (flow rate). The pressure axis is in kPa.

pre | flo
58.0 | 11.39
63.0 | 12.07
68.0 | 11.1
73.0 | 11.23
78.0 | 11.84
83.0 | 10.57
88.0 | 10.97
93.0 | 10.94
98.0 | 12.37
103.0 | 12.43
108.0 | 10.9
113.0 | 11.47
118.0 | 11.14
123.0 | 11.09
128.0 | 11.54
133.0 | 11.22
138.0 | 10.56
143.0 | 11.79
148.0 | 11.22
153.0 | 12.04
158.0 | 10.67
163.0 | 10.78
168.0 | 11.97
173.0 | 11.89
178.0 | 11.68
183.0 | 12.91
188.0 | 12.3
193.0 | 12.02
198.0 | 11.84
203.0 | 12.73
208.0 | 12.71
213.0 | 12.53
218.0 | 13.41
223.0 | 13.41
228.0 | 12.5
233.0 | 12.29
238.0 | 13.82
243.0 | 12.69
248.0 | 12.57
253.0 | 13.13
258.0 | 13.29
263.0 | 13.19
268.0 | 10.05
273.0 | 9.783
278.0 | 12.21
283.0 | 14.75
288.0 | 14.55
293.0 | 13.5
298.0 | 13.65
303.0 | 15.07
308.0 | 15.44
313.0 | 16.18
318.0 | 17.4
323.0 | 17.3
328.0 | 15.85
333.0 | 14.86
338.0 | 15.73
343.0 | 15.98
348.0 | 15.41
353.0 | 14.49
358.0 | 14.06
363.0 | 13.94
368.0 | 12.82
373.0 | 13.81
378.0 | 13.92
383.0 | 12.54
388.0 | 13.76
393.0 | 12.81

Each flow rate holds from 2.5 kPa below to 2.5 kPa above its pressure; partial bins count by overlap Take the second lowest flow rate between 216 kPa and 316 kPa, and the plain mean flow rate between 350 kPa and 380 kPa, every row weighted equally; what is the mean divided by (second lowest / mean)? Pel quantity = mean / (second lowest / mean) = 19.1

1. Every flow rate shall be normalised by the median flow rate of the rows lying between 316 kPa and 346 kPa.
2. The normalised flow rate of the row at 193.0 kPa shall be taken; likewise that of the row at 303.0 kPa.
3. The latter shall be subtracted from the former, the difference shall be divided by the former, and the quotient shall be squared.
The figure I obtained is 0.06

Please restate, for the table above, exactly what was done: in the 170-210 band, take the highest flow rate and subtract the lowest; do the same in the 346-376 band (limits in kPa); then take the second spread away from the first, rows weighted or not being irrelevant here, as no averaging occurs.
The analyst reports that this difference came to -1.4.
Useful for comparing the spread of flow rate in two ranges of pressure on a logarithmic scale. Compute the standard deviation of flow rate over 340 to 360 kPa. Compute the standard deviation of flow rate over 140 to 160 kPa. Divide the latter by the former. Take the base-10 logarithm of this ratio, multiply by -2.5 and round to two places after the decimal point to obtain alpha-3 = 0.38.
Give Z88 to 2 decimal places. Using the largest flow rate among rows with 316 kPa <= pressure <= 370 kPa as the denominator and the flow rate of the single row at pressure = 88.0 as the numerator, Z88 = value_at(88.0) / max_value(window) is 0.63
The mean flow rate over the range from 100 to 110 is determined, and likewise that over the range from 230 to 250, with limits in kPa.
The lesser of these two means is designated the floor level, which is 11.7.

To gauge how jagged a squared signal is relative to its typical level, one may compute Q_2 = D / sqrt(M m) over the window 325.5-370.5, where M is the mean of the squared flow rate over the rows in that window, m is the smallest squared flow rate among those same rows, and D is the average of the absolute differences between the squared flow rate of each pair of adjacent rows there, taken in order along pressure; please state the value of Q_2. 0.10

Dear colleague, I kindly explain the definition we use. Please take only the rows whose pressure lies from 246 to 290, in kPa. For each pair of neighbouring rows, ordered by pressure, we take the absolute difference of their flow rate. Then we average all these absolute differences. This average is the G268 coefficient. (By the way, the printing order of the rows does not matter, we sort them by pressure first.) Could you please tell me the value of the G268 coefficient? 1.2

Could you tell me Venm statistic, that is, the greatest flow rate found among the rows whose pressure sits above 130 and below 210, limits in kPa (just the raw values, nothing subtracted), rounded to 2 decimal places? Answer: 12.91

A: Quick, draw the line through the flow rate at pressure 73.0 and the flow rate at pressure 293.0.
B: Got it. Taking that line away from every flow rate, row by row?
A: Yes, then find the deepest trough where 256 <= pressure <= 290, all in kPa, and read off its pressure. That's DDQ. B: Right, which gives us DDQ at 273.0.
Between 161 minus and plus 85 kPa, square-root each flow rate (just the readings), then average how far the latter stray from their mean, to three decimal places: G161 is 0.101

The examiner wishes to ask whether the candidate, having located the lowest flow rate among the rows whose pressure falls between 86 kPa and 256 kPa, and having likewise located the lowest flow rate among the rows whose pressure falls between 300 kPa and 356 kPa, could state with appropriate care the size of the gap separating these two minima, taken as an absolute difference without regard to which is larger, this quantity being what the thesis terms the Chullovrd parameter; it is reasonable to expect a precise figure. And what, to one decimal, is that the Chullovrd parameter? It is 3.9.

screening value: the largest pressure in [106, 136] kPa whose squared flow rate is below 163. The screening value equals 133.0 kPa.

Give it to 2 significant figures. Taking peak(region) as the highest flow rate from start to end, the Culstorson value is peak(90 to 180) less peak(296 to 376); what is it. -5.0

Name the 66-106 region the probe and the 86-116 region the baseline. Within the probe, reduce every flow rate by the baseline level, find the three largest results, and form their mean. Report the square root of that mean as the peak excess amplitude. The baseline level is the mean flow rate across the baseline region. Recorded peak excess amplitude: 0.8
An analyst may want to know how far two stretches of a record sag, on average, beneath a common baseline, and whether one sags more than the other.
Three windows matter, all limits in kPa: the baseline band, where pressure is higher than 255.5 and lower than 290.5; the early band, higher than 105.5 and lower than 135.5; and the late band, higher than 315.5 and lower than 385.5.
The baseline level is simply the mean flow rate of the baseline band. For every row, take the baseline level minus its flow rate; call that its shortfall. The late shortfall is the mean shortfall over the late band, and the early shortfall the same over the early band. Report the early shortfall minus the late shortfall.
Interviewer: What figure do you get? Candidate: 3.6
